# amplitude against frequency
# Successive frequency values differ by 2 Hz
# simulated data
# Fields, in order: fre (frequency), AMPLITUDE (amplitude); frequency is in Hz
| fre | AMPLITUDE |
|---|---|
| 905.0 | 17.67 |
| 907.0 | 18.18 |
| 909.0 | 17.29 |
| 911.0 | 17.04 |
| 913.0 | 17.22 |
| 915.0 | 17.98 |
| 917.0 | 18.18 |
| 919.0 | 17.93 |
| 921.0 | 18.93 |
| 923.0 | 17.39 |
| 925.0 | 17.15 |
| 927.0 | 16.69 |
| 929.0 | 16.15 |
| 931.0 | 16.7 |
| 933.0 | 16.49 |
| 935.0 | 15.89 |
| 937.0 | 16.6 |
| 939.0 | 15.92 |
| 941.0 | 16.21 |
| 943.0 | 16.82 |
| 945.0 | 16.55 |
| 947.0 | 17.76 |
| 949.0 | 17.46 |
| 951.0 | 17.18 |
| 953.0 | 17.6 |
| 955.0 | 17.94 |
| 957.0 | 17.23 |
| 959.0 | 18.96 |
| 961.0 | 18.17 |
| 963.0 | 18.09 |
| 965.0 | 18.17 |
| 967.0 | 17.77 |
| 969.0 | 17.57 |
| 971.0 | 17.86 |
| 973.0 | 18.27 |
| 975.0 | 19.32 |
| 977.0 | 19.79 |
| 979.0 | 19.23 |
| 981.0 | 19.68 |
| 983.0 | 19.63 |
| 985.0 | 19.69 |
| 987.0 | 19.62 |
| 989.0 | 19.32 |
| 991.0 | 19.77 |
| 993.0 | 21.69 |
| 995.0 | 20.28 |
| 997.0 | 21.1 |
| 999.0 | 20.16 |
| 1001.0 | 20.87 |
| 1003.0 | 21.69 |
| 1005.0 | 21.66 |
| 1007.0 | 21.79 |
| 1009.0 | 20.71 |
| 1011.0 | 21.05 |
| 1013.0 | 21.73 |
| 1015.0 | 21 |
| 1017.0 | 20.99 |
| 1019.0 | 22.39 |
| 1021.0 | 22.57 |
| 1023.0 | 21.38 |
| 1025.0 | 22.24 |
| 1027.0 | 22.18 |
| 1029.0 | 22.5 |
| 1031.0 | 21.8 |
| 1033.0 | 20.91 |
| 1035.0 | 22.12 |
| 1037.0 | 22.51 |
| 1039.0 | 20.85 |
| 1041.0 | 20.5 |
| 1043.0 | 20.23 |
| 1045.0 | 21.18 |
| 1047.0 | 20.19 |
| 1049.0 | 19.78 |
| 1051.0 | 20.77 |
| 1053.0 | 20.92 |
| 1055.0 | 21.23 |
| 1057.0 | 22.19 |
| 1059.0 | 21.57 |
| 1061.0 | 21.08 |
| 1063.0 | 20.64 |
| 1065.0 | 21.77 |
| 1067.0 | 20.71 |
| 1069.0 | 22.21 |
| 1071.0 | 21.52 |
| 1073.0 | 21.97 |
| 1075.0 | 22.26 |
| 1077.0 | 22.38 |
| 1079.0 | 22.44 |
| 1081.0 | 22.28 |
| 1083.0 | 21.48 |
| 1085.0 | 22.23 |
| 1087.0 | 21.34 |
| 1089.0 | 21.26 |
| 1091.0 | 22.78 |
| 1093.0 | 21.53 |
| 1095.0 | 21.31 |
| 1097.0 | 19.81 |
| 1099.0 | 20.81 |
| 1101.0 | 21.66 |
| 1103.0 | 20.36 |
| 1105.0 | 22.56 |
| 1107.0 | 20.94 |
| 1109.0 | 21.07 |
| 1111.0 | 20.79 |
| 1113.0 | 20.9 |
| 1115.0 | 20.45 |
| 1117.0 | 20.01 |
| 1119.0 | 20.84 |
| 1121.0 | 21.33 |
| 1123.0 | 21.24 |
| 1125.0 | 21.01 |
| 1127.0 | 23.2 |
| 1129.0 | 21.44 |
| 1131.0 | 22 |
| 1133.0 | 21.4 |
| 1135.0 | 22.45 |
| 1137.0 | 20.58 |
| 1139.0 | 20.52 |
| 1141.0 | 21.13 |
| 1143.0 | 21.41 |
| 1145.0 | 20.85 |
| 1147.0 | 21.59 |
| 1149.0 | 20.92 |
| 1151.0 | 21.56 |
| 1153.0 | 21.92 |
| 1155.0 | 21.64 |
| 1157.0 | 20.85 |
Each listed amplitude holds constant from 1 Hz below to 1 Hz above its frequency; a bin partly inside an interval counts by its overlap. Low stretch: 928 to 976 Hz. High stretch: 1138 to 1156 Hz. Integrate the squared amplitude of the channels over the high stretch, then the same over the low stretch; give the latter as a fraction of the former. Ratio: 1.8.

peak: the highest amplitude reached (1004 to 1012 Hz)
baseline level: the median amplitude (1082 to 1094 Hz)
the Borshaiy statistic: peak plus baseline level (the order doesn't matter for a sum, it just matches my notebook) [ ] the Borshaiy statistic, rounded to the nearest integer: 43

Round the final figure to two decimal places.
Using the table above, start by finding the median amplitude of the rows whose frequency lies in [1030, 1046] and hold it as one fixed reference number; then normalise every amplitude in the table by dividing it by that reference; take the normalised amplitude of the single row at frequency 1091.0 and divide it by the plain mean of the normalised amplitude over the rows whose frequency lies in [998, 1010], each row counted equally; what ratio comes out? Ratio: 1.08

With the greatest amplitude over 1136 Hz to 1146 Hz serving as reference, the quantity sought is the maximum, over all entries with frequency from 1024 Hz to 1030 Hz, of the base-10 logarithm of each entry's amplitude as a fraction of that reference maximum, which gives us 0.022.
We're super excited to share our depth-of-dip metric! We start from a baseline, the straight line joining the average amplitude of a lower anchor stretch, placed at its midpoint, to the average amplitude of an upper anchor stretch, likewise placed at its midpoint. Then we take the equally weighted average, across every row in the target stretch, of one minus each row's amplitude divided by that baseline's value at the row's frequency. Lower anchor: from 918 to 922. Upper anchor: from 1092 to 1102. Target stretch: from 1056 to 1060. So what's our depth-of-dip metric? -0.07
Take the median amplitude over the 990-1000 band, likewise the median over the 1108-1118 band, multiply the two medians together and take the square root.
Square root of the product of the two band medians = 20.5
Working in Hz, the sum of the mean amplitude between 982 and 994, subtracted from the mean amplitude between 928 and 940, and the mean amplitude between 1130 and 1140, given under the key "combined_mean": 17.7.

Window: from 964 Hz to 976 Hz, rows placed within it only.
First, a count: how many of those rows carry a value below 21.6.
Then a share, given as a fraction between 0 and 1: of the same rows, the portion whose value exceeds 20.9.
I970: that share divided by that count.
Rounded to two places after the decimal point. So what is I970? 0.00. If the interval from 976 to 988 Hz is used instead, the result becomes 0.00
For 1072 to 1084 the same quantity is 1.00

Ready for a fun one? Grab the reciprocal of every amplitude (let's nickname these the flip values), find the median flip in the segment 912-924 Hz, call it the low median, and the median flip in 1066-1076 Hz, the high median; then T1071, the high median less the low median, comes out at -0.0102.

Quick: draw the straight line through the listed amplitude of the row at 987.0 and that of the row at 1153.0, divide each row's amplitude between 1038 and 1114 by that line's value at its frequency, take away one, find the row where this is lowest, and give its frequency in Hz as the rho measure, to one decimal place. 1097.0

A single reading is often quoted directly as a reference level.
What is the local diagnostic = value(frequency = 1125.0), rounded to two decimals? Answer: 21.01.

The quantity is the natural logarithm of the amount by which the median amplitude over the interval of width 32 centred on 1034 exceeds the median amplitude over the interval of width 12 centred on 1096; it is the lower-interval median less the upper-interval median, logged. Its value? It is -1.8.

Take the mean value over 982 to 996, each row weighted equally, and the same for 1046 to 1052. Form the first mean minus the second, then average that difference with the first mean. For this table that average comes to 9.9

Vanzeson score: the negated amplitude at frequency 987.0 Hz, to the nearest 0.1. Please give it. -19.6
